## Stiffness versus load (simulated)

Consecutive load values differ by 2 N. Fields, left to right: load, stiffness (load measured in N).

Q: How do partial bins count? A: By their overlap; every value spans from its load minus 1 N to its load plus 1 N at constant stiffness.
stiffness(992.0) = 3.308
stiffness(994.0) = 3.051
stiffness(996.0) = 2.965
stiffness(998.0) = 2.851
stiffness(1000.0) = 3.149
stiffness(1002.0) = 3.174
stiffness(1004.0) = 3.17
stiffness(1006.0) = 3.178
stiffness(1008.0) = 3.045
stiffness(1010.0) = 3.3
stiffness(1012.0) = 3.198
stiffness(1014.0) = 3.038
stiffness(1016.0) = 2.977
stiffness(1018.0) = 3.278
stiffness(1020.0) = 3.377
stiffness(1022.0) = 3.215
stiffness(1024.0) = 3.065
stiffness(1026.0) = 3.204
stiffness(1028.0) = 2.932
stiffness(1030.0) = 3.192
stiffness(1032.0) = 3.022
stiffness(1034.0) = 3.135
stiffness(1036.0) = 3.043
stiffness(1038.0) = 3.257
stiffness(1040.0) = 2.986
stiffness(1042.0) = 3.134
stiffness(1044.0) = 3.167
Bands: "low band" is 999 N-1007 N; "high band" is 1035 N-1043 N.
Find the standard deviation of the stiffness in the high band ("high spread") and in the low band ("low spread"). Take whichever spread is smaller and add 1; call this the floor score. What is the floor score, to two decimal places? 1.01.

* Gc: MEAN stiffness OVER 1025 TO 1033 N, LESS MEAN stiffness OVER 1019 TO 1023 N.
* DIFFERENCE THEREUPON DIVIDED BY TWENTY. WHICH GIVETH -0.010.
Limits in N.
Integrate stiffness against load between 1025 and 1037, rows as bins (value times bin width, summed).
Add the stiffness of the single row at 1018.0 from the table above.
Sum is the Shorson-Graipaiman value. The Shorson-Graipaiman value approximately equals 40.3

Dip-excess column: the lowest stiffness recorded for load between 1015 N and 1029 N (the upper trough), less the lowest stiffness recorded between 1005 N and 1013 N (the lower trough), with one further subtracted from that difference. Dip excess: -1.11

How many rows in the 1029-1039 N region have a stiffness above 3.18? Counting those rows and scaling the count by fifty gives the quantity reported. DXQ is 100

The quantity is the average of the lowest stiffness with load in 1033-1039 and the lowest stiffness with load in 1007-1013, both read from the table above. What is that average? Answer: 3.04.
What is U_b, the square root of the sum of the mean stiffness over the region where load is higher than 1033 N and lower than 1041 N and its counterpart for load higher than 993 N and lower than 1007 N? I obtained 2.49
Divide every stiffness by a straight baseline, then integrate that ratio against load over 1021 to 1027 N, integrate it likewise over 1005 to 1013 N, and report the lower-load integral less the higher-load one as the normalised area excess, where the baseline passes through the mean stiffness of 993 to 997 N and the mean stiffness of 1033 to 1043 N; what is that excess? 2.2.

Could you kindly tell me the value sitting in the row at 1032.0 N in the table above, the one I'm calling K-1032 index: 3.022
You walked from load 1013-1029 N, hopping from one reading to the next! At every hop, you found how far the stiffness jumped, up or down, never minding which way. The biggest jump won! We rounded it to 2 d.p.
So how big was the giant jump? 0.30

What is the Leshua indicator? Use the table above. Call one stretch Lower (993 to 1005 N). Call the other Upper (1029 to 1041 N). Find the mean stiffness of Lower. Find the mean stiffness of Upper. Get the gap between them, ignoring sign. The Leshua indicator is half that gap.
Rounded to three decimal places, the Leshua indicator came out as 0.023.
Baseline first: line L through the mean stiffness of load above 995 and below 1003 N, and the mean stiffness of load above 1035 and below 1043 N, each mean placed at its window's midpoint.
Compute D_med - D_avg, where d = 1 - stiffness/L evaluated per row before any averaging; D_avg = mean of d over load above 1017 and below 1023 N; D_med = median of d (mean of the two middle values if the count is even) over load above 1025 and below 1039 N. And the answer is 0.059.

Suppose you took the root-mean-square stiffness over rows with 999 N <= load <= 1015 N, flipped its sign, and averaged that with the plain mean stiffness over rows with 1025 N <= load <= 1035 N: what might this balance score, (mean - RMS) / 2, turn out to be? -0.03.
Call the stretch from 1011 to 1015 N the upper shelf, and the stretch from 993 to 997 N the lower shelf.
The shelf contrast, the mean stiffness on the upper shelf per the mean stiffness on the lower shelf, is 1.04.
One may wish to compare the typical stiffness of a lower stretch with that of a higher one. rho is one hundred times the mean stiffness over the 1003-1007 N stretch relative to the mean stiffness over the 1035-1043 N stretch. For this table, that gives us 102.2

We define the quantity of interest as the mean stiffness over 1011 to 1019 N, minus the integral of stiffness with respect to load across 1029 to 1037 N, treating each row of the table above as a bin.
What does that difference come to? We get -21.7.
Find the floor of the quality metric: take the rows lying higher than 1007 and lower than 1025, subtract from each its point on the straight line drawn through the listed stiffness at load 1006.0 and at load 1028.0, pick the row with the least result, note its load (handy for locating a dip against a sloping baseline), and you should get 1008.0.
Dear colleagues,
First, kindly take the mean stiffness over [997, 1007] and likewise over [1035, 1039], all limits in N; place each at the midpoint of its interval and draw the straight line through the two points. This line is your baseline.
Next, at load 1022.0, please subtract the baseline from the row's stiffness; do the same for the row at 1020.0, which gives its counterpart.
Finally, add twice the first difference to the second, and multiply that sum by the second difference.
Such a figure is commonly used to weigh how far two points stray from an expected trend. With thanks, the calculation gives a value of 0.104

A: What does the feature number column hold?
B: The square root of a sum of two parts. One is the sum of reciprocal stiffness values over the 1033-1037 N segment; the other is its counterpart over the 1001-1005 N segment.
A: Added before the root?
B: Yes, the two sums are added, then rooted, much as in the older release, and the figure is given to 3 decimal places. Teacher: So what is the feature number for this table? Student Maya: 1.131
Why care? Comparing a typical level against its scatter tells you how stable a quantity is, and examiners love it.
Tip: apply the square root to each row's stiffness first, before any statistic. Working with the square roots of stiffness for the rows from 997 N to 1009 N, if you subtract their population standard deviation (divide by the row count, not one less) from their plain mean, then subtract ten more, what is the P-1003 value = -8.28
